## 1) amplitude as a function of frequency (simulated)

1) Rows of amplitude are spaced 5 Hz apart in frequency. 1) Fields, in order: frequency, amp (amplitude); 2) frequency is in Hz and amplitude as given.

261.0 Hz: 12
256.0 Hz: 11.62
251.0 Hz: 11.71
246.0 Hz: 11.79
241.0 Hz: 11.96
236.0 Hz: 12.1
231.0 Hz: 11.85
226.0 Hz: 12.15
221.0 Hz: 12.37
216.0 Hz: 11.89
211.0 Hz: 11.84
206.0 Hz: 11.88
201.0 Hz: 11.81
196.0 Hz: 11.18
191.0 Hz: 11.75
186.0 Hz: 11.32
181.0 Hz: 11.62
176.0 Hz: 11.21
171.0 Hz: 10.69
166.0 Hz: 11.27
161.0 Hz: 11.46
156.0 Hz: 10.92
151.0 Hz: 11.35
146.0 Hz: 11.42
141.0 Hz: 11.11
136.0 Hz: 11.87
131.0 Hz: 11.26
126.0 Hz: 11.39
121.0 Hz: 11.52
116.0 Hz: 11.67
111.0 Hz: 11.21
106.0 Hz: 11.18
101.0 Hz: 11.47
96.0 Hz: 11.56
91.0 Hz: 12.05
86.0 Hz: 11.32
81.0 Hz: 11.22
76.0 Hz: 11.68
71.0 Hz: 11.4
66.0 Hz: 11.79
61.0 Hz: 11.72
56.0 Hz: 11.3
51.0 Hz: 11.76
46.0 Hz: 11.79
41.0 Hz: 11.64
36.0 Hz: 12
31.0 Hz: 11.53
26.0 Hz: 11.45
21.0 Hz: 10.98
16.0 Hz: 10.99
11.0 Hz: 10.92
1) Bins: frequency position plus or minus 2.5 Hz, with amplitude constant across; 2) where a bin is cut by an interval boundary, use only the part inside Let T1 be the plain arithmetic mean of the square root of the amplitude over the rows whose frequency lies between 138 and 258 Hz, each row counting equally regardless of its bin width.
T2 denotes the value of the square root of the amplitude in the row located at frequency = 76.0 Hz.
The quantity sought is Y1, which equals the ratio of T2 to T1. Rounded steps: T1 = 3.40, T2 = 3.42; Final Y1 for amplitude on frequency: 1.00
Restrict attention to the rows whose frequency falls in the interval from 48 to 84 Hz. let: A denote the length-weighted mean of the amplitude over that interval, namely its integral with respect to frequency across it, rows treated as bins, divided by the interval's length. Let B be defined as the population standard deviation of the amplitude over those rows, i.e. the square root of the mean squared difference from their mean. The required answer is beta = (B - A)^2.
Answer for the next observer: 128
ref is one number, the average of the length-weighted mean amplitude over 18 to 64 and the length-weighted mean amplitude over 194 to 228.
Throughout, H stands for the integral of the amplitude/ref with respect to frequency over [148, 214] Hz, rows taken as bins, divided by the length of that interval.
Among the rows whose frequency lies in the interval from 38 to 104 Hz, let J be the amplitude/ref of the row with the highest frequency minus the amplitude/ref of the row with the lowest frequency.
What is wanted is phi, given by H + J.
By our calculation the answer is 0.96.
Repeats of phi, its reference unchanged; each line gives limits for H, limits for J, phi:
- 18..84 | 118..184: 0.99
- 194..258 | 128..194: 1.05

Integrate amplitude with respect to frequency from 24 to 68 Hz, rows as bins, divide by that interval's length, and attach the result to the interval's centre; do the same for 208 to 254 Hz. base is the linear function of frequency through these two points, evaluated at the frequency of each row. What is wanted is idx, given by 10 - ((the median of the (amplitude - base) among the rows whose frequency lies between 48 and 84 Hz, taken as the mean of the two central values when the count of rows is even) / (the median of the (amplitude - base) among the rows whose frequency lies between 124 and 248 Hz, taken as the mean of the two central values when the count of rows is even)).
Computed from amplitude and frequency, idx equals 9.9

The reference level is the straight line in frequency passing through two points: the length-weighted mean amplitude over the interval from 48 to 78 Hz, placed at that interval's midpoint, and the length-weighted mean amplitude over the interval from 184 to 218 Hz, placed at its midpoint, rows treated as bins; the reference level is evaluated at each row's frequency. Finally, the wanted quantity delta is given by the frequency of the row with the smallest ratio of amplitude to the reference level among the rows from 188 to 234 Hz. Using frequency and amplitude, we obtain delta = 196.0 Hz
